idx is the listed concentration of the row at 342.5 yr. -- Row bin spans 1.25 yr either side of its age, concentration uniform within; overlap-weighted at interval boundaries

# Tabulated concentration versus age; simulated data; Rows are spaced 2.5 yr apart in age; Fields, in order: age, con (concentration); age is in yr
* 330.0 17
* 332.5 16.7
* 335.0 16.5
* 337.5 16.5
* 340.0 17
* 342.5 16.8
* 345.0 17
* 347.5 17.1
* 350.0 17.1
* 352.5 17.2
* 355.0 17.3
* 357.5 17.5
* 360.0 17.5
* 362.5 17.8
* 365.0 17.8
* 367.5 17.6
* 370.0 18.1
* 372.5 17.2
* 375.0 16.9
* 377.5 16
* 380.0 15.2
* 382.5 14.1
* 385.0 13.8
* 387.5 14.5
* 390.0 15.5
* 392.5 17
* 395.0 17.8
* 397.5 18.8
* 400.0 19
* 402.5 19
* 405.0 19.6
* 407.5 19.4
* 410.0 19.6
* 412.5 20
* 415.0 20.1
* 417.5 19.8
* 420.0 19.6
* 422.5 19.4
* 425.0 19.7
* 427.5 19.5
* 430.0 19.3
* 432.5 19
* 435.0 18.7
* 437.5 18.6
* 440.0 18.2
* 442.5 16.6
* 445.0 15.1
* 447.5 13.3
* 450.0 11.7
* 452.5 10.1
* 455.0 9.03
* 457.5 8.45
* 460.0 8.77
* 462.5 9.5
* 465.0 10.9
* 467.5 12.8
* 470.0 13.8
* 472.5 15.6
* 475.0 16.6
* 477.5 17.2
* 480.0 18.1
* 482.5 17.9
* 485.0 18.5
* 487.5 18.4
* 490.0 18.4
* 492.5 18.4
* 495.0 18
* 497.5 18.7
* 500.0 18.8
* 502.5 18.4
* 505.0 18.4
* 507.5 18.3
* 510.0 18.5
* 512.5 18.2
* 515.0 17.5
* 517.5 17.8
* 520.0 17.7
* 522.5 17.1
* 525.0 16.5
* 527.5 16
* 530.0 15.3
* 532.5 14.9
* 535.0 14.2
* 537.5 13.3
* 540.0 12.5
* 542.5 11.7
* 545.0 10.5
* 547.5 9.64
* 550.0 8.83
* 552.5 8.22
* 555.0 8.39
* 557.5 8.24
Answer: 16.8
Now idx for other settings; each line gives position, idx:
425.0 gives 19.7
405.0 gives 19.6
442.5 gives 16.6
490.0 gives 18.4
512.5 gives 18.2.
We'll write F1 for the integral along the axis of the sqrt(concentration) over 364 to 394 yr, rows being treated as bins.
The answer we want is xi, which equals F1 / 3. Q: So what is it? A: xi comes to 40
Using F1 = 120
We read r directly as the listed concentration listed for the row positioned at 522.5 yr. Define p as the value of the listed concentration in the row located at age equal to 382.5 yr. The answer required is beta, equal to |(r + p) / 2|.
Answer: 15.6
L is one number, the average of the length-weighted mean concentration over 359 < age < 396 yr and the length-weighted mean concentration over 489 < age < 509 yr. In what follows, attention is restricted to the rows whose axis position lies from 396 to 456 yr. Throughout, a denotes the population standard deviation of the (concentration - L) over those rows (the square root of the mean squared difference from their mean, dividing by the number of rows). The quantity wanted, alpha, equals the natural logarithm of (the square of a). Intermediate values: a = 3.2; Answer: 2.3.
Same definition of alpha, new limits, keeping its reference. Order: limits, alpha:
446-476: 1.9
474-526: -0.9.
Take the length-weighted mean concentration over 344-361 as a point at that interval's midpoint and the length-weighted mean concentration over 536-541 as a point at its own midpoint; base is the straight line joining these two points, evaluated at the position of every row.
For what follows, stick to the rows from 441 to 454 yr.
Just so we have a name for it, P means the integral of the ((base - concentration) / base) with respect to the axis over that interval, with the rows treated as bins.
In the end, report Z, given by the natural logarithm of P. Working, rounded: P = 1.5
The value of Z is 0.4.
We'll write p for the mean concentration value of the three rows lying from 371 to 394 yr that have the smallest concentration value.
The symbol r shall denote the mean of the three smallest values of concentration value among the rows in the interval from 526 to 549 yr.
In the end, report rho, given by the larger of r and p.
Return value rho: 14.1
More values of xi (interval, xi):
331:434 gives 144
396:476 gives 107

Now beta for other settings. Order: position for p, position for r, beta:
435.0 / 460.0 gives 13.7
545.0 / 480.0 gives 14.3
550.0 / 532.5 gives 11.9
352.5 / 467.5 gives 15.0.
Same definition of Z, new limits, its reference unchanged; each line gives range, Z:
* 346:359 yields -7.1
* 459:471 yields 1.1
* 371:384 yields -0.5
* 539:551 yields 0.7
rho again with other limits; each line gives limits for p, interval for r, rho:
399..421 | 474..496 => 19.1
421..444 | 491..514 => 18.2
